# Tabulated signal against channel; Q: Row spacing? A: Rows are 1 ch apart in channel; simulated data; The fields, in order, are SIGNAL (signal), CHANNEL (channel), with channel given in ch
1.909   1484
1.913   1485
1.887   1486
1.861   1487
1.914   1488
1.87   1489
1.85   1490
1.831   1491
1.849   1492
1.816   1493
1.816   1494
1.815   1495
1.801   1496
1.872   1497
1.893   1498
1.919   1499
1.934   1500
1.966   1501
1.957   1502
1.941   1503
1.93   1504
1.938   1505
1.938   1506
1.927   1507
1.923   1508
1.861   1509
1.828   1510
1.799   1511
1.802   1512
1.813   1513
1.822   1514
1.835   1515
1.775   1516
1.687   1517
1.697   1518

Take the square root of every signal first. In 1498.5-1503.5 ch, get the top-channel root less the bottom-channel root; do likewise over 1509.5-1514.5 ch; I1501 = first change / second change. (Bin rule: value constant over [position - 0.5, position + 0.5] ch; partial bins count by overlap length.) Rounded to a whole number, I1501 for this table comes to -4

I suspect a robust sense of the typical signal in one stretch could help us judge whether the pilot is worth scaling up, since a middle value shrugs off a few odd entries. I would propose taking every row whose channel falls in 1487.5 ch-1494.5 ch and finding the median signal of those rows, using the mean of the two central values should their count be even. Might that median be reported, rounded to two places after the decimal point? 1.85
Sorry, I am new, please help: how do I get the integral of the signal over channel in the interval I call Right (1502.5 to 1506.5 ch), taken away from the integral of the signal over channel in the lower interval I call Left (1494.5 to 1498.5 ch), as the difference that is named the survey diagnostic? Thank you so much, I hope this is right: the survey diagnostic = -0.37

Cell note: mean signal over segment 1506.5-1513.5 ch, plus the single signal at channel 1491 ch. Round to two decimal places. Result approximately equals 3.68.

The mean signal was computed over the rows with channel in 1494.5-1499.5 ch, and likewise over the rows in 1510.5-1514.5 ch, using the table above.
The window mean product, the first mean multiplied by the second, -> 3.36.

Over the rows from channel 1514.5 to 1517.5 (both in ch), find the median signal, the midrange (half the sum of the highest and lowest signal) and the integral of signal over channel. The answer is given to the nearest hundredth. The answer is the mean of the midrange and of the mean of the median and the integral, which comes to 2.65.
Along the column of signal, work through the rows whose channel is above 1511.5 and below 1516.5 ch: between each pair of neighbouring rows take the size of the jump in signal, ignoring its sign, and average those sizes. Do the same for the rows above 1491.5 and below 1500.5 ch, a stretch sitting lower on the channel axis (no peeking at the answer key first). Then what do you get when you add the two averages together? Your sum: 0.046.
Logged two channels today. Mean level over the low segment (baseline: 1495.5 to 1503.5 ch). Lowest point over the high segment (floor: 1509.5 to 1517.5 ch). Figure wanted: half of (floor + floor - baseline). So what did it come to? 0.73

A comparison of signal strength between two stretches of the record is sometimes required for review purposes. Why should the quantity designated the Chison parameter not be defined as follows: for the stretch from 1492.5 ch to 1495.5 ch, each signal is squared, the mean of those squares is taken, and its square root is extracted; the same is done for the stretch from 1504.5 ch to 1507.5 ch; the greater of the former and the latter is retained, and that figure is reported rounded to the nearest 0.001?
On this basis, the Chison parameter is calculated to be 1.934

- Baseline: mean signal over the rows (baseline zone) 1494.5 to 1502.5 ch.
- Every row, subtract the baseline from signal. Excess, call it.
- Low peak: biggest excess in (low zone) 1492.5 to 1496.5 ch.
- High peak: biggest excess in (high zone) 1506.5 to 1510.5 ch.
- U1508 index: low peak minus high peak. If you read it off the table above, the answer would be -0.11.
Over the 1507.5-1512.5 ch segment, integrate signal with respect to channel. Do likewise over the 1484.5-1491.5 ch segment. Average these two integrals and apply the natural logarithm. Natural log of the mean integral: 2.4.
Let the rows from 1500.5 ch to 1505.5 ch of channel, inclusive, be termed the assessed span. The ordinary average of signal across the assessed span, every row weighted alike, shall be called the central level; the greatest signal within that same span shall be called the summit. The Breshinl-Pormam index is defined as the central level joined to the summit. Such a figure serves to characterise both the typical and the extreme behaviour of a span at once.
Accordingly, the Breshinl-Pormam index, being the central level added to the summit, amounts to 3.91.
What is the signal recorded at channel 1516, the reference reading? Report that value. 1.775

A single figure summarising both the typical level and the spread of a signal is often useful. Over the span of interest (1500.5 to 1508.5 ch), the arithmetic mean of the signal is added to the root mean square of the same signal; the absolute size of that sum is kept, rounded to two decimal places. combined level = 3.88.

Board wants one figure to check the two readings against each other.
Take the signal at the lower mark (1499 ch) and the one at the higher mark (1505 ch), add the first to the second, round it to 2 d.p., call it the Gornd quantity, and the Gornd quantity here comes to 3.86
